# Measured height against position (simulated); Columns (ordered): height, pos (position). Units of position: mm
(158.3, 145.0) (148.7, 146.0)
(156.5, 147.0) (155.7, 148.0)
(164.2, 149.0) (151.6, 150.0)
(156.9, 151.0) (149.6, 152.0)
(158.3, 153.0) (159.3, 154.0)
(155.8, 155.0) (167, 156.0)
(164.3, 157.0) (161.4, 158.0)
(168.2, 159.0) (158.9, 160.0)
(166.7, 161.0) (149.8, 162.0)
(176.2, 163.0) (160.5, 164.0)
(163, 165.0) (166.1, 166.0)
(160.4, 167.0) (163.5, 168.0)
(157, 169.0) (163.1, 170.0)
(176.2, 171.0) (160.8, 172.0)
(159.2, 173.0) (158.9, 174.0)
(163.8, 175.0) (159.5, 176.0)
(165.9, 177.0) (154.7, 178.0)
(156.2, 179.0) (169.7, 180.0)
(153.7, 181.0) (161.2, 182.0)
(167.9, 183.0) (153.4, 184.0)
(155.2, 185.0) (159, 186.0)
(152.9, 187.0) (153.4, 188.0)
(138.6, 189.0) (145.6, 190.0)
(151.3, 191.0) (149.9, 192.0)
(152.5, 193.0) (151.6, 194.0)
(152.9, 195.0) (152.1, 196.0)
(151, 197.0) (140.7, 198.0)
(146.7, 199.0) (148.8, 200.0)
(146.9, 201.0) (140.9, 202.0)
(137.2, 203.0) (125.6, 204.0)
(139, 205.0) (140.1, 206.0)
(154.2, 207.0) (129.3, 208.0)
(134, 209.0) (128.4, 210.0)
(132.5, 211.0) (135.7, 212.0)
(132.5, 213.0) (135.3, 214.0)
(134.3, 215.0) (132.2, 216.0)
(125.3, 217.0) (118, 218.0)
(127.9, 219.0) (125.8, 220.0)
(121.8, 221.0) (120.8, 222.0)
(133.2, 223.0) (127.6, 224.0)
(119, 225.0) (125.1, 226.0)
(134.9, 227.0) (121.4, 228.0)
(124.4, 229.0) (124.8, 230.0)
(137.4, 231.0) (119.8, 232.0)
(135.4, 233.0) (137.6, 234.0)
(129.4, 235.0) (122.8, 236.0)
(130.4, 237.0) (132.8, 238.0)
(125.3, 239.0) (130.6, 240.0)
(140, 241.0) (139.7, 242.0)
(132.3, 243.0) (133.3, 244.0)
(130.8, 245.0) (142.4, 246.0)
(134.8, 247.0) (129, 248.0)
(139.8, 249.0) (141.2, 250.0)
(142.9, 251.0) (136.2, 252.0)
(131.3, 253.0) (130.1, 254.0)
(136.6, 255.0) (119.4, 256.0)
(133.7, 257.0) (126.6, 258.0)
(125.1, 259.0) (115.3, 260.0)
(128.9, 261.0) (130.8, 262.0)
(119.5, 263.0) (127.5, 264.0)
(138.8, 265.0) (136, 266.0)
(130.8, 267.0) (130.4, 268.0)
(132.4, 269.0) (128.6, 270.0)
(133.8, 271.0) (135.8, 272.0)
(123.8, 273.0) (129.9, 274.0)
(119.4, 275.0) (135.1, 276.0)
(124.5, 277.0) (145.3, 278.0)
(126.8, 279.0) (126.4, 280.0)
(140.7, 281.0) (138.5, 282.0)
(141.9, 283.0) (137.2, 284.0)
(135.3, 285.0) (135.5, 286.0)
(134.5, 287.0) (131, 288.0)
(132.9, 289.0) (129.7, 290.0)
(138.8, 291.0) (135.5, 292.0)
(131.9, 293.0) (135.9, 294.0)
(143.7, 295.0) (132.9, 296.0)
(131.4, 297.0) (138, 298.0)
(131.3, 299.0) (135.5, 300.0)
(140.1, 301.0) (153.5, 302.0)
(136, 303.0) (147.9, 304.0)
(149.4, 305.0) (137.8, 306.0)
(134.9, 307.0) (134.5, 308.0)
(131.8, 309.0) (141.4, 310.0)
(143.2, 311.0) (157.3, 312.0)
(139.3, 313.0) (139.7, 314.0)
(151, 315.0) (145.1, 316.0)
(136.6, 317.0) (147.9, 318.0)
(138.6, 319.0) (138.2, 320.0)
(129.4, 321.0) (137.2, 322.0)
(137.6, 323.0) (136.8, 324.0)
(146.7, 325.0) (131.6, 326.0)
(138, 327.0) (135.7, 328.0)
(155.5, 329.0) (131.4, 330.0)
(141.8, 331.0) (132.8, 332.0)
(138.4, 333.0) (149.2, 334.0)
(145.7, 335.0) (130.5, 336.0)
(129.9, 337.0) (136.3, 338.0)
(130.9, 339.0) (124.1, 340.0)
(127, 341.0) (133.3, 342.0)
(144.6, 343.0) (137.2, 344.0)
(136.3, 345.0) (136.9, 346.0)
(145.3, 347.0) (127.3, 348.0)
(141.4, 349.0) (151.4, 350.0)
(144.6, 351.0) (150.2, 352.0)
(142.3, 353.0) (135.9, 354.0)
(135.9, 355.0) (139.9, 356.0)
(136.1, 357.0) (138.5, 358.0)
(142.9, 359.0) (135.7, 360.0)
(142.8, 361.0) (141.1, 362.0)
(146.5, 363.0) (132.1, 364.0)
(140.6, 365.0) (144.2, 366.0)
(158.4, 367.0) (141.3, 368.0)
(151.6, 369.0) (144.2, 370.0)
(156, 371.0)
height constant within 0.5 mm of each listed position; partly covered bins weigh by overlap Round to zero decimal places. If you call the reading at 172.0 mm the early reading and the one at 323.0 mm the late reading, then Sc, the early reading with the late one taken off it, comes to 23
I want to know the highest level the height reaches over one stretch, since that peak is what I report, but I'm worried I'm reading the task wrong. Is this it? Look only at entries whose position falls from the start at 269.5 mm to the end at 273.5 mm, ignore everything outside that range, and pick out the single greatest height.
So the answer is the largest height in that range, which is 135.8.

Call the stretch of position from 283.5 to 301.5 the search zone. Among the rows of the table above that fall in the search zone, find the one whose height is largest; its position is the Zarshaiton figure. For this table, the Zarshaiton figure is 295.0 mm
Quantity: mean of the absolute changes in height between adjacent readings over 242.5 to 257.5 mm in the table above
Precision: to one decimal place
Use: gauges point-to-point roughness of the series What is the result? 6.7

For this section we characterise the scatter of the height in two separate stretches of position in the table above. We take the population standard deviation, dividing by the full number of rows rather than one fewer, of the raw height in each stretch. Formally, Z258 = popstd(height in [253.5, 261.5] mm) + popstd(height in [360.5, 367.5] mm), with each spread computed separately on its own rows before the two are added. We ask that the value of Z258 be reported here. 13.9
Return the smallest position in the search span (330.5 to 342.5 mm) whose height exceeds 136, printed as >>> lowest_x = 331.0 mm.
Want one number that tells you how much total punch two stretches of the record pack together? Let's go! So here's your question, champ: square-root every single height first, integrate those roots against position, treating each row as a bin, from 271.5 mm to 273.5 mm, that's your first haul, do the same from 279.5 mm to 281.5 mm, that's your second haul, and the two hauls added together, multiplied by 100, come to 4588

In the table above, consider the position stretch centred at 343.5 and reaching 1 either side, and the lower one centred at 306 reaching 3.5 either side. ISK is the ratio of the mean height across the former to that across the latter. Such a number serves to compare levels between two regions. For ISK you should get 1.01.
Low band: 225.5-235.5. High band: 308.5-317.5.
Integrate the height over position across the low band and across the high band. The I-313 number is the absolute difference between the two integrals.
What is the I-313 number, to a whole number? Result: 5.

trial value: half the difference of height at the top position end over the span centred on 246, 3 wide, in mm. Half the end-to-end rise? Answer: 2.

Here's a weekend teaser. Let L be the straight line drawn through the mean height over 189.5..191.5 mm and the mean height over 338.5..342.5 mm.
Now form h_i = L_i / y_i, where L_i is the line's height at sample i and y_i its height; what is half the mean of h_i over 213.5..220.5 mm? 0.566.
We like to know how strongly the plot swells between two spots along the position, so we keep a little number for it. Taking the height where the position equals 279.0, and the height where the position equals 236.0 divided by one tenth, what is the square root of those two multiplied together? 395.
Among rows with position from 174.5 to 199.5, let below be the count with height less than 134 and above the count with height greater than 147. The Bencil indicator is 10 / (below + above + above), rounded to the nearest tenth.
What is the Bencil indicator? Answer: 0.2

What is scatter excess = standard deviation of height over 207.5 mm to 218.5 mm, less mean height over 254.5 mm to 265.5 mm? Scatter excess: -122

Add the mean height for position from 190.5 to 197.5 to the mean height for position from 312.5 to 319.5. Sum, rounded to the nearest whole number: 294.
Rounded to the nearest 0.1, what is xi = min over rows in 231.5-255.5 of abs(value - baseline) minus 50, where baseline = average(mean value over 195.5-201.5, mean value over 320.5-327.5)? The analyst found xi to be -49.8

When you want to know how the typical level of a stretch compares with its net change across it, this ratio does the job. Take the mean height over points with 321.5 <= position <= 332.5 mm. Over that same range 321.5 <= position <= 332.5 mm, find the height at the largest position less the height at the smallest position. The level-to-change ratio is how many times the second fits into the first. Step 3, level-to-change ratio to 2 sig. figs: -32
